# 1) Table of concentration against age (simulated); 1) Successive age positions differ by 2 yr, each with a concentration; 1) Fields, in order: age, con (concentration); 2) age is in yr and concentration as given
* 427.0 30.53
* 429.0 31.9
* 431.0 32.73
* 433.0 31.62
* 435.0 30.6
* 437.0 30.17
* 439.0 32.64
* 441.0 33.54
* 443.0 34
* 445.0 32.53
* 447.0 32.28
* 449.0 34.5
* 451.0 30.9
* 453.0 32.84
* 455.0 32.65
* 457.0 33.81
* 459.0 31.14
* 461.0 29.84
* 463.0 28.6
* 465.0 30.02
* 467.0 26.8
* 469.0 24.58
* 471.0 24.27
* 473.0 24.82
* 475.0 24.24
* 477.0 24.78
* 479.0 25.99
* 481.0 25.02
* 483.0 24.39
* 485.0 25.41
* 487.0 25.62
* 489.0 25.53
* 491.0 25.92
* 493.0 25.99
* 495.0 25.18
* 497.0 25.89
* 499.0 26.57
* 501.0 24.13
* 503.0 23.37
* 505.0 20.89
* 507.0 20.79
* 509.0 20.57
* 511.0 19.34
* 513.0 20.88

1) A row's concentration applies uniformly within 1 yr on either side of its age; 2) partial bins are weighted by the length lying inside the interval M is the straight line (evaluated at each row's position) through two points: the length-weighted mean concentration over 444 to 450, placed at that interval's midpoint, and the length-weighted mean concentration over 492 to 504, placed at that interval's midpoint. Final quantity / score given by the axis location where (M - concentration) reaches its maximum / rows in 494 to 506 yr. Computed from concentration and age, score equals 505.0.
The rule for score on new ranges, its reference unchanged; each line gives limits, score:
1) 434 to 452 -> 437.0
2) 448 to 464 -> 463.0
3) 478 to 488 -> 483.0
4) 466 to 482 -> 469.0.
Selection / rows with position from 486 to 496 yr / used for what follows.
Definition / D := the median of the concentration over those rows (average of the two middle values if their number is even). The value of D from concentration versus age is 25.6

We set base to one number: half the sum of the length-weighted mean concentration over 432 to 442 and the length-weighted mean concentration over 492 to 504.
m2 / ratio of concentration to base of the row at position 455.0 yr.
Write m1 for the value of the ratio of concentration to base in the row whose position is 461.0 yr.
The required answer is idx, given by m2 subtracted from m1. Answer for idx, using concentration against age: -0.10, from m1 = 1.05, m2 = 1.15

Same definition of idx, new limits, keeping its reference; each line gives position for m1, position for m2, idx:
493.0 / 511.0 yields 0.23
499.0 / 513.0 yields 0.20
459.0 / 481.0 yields 0.22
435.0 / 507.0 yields 0.34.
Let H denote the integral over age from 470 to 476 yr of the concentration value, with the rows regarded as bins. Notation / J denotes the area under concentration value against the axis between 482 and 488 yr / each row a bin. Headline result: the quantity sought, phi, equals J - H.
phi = 4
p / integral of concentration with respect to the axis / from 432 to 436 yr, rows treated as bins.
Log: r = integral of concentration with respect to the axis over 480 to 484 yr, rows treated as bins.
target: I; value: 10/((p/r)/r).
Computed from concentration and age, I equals 785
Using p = 124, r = 99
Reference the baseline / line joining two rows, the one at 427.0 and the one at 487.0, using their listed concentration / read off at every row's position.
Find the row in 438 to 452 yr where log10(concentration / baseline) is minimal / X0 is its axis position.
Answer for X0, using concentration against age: 451.0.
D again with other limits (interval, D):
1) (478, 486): 25.2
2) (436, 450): 32.6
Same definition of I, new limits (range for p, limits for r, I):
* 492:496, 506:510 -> 669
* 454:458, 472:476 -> 724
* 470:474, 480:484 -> 995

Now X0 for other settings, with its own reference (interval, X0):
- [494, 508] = 505.0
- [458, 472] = 471.0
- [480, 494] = 483.0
